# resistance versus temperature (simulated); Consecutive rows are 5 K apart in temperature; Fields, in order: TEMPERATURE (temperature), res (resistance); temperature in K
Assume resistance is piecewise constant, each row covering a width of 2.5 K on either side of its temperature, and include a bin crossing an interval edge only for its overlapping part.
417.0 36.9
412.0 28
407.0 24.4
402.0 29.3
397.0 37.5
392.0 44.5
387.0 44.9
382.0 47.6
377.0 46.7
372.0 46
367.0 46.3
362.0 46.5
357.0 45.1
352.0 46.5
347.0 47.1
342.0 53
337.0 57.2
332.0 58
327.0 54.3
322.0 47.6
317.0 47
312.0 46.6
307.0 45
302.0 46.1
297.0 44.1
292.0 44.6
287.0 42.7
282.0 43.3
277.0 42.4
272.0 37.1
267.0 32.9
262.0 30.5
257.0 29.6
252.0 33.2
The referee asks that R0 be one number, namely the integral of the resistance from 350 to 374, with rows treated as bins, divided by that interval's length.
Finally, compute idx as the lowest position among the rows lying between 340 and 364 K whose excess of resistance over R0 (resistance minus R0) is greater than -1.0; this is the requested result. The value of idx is 342.0 K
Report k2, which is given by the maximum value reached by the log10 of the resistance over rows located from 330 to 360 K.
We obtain 1.76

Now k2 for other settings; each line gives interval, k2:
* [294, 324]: 1.68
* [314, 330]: 1.73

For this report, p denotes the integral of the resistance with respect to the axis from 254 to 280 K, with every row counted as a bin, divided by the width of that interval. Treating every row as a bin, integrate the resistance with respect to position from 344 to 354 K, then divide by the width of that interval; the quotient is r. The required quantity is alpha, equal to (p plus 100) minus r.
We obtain 88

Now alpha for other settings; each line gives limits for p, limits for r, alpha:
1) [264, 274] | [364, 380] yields 88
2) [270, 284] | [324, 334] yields 85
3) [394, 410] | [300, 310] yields 85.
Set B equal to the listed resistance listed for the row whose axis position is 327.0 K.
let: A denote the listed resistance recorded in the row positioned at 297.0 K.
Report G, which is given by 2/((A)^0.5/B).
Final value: 16.4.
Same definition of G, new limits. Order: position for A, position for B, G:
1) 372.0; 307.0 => 13.3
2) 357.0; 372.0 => 13.7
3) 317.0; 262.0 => 8.9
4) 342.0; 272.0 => 10.2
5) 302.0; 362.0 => 13.7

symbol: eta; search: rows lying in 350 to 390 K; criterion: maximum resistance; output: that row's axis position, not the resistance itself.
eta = 382.0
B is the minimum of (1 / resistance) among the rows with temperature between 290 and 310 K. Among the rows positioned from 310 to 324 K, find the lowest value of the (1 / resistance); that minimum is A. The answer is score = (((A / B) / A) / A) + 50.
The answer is 2244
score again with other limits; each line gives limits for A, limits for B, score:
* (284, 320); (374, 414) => 2287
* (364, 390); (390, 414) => 2168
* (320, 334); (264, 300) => 2637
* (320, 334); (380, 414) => 2811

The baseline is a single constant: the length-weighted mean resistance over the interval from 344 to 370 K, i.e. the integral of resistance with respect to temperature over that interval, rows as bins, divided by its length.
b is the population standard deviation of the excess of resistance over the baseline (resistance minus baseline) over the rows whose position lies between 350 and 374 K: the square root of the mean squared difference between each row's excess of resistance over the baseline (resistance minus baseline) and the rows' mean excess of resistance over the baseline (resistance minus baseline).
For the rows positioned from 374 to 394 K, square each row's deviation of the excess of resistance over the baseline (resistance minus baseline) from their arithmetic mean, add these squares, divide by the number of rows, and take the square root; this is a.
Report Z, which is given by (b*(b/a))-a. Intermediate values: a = 1.3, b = 0.5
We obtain -1.1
